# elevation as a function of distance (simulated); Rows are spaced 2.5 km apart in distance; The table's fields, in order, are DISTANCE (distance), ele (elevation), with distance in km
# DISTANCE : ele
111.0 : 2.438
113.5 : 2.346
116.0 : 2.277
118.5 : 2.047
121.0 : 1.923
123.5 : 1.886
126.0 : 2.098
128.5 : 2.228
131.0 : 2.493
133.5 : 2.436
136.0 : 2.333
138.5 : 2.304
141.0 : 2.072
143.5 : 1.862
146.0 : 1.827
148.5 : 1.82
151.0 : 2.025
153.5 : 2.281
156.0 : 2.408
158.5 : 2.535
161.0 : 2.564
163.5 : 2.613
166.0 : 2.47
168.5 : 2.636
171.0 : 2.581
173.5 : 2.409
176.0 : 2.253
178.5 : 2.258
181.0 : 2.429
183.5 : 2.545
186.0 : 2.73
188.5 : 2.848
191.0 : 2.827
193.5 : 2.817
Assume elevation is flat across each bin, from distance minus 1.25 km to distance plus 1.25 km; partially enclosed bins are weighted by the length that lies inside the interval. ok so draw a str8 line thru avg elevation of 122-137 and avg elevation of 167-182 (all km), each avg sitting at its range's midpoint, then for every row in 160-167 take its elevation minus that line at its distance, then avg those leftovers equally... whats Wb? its 0.2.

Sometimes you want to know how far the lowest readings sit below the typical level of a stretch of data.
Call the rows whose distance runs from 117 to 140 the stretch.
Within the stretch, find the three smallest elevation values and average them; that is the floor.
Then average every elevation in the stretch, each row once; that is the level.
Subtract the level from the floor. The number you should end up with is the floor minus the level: -0.24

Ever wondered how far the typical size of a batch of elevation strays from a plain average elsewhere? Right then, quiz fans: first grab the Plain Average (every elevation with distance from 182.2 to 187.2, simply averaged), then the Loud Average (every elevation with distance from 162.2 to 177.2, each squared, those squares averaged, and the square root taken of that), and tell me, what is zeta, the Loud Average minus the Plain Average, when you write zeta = -0.14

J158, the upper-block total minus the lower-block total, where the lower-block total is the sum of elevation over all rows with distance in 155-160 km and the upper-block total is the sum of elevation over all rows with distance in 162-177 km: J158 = 10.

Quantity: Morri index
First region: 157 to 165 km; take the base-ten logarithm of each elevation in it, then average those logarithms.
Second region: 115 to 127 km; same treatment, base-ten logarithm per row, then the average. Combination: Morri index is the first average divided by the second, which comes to 1.32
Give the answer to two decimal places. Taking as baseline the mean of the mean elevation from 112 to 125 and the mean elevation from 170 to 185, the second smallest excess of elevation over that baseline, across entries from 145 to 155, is -0.43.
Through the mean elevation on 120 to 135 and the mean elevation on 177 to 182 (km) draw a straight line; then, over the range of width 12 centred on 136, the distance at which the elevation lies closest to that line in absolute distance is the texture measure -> 138.5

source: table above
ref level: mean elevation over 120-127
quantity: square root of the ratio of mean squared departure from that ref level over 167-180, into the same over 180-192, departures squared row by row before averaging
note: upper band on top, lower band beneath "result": 1.5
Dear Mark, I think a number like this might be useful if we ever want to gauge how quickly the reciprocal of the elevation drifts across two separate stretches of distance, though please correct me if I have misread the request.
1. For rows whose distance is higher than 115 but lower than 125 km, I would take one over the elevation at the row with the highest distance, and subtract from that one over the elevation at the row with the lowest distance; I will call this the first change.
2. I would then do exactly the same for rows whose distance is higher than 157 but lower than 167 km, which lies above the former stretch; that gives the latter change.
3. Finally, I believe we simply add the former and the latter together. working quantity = 0.10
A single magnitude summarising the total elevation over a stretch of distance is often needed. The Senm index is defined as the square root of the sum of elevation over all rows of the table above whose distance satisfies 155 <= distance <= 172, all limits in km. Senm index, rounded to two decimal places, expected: 4.22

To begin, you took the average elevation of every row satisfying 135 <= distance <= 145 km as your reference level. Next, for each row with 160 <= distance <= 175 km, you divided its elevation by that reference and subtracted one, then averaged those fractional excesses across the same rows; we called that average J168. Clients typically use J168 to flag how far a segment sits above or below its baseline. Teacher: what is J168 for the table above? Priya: 0.19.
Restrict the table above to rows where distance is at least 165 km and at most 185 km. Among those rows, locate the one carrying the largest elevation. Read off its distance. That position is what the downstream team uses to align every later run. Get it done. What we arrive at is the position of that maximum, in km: 168.5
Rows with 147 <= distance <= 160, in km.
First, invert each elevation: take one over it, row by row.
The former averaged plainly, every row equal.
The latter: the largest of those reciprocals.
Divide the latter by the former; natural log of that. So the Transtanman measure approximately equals 0.18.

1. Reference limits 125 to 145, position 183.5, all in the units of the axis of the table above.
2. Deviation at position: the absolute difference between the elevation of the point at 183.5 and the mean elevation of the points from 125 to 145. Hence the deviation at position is 0.32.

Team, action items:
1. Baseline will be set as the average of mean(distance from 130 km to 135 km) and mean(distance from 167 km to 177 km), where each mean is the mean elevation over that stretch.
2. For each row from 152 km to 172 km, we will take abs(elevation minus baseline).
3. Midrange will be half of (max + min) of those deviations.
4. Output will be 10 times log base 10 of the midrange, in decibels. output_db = -10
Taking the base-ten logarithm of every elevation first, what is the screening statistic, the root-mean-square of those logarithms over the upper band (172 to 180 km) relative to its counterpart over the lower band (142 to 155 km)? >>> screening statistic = 1.24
